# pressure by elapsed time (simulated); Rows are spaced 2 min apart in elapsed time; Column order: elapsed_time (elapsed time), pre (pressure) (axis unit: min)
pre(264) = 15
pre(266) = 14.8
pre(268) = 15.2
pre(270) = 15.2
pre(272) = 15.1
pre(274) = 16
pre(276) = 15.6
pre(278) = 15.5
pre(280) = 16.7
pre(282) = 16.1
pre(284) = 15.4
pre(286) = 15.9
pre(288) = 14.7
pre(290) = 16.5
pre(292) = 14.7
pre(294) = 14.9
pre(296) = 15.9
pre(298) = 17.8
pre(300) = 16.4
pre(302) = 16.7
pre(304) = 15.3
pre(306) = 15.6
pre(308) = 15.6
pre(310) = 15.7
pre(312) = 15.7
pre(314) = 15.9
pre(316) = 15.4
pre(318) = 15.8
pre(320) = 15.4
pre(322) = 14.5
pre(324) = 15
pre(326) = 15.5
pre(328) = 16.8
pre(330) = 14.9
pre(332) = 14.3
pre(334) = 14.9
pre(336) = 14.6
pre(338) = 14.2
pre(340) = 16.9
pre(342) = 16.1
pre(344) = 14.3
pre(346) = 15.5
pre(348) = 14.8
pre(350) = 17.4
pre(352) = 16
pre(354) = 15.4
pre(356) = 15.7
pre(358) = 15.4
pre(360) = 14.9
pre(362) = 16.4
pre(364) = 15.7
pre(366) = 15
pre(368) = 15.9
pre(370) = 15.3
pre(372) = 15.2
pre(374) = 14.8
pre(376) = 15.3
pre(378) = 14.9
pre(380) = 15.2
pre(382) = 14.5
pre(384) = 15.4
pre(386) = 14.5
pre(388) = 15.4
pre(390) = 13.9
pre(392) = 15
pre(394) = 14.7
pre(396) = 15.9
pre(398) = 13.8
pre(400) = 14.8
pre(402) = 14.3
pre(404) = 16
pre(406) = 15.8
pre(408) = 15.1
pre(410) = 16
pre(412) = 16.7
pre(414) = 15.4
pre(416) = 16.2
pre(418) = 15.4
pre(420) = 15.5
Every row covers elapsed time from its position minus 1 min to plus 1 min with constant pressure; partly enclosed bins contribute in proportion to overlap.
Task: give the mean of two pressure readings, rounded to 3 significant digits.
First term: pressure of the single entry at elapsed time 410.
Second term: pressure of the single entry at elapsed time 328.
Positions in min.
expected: 16.4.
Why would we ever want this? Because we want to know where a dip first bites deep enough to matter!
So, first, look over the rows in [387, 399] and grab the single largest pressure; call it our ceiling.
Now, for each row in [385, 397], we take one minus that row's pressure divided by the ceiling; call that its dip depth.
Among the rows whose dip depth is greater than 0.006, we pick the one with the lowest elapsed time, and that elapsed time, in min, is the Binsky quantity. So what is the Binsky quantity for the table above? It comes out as 386 min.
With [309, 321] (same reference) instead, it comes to 310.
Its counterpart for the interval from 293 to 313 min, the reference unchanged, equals 294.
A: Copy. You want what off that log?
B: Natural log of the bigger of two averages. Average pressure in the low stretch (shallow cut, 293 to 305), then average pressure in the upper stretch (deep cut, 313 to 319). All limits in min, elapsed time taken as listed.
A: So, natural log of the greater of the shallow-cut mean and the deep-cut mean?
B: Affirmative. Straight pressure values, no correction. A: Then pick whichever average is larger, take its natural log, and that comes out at 2.78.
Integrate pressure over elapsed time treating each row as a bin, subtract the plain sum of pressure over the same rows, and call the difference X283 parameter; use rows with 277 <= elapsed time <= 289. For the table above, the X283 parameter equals 94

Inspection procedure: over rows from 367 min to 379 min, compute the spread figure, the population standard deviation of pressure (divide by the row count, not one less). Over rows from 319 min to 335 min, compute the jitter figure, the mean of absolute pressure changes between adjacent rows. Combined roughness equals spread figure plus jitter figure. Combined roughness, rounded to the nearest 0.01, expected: 1.25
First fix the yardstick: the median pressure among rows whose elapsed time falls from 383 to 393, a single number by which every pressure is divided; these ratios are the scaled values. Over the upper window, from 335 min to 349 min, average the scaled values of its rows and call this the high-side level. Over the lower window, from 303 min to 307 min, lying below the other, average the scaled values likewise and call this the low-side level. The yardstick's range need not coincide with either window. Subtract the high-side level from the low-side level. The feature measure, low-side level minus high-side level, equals 0.02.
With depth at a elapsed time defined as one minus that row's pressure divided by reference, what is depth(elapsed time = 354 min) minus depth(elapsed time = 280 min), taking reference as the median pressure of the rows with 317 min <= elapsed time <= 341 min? 0.09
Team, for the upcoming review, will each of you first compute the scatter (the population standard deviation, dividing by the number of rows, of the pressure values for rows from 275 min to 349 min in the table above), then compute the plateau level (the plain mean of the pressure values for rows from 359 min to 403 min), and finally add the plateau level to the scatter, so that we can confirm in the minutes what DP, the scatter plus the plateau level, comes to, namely 15.8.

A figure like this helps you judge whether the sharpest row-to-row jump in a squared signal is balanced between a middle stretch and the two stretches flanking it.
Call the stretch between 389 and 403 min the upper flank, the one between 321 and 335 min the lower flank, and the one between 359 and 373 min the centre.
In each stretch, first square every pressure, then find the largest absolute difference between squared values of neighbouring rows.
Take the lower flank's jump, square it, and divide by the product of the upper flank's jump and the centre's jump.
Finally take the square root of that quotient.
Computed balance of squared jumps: 1.11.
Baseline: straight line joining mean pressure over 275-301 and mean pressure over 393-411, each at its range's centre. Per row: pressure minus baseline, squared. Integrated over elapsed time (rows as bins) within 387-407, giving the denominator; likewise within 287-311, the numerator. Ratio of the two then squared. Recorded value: 2.1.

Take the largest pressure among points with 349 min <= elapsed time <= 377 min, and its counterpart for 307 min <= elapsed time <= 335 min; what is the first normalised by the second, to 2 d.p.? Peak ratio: 1.04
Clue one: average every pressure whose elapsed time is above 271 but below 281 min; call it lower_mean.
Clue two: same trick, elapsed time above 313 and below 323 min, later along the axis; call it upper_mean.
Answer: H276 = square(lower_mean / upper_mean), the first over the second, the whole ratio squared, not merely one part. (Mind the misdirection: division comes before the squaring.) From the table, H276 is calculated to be 1.05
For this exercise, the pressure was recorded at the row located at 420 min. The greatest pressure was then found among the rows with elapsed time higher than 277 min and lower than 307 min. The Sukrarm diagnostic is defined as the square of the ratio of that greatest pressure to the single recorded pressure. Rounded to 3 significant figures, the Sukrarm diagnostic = 1.32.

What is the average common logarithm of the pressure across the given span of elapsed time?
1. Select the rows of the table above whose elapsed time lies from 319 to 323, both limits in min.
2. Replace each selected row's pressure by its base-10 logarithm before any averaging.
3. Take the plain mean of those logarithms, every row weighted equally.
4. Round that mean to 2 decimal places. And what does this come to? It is 1.17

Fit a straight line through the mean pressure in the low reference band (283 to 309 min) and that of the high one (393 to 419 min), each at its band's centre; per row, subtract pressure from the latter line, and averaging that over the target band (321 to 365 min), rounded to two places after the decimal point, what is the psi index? 0.21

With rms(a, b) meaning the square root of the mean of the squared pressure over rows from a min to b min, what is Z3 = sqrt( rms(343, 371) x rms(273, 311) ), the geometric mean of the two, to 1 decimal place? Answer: 15.7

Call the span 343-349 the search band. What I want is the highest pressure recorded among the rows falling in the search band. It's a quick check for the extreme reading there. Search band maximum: 15.5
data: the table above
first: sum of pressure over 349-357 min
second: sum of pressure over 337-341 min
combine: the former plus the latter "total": 96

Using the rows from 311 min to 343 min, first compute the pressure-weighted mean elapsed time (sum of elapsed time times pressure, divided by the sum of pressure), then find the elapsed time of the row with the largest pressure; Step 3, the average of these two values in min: 333.5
